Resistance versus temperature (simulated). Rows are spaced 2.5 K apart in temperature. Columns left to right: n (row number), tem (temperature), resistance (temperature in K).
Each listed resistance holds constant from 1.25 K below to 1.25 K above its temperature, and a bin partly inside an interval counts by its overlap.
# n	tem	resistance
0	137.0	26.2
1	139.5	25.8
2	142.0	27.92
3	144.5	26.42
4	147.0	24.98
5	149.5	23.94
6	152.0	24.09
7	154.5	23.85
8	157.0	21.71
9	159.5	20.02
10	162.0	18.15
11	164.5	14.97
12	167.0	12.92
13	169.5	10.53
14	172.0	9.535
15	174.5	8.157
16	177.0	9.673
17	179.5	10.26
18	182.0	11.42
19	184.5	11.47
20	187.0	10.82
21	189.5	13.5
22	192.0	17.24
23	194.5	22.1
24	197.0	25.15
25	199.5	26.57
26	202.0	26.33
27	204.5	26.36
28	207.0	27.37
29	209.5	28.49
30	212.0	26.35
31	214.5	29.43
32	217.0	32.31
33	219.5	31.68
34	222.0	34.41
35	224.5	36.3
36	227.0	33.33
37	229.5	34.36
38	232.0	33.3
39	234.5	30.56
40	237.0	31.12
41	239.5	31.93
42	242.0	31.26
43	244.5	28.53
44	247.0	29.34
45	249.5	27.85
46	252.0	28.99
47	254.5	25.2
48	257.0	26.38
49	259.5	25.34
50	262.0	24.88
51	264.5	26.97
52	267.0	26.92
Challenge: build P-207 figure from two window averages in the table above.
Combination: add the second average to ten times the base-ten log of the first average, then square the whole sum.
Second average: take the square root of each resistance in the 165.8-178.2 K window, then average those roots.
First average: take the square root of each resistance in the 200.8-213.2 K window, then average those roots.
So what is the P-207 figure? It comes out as 107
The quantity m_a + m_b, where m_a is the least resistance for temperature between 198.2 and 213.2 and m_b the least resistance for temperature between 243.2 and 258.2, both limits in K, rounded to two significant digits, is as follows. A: 52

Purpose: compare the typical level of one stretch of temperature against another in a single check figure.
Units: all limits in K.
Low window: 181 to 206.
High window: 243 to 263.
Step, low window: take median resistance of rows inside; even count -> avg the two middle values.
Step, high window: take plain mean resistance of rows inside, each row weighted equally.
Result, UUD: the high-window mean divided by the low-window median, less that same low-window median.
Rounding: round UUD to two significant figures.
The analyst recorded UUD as -18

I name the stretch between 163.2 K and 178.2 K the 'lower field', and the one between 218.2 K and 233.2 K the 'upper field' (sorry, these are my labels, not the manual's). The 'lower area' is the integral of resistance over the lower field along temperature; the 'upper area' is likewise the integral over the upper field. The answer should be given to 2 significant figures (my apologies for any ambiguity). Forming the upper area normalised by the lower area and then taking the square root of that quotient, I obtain 1.8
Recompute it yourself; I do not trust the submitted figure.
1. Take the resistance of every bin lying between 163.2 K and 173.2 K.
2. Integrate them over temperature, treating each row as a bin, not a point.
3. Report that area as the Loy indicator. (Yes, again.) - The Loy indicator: 120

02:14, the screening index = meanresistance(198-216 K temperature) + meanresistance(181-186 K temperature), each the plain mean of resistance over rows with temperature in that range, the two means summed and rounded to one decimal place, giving 38.7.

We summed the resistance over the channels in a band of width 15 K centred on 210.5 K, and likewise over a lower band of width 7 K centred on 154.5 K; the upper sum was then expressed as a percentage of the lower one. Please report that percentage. 245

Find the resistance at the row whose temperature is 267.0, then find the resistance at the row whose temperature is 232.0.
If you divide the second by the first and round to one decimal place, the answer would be 1.2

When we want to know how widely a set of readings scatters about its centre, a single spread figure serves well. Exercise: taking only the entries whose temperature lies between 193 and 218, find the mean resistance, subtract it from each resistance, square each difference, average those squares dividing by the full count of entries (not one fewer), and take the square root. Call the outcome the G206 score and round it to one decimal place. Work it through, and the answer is 2.6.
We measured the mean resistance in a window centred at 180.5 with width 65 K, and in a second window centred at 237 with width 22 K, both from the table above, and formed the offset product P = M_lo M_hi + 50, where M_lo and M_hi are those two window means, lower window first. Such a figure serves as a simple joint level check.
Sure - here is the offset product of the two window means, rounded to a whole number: 633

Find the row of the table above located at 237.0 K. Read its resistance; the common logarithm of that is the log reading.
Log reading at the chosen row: 1.49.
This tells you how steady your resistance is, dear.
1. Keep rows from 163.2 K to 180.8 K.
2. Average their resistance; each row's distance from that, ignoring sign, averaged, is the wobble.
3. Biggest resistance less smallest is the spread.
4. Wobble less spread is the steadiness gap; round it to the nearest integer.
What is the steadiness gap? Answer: -5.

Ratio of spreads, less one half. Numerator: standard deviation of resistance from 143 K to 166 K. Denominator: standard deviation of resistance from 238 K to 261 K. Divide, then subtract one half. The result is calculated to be 1.04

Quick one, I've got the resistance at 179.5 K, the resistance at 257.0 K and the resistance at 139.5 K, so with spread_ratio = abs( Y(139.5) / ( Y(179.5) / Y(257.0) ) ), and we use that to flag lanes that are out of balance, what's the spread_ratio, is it 66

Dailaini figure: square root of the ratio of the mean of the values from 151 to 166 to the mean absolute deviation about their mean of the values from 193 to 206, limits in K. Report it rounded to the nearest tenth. 3.9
